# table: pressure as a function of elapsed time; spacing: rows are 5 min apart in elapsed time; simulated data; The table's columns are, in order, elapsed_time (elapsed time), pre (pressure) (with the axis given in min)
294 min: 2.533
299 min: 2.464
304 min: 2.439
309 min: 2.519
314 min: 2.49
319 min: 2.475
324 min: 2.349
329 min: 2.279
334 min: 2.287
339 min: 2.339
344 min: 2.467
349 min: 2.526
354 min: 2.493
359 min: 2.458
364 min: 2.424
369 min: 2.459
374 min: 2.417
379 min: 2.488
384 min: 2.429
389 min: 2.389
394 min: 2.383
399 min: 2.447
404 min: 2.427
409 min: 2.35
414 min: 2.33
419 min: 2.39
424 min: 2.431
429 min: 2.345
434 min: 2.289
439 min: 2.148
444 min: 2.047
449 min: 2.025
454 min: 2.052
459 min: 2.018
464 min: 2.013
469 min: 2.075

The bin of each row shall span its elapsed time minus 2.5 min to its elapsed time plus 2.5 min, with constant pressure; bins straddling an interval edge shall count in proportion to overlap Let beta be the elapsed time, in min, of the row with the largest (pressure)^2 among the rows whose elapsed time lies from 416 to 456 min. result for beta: 424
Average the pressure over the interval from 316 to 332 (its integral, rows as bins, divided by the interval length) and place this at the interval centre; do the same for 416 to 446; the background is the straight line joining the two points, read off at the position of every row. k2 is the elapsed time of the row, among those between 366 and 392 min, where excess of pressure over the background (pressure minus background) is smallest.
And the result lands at 389 min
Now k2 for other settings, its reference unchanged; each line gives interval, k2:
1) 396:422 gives 414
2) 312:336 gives 329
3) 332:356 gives 334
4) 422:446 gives 444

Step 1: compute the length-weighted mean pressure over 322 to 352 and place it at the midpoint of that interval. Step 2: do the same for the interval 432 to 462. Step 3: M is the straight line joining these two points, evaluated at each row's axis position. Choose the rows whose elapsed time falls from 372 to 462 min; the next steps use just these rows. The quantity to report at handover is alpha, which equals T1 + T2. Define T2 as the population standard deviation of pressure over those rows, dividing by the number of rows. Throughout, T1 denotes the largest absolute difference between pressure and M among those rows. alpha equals 0.44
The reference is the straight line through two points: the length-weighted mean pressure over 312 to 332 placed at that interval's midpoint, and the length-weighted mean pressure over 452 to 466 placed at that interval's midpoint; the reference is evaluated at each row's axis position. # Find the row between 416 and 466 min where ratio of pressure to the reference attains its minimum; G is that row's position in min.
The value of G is 449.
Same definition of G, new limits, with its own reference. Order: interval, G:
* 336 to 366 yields 339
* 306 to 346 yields 329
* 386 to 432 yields 389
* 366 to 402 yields 374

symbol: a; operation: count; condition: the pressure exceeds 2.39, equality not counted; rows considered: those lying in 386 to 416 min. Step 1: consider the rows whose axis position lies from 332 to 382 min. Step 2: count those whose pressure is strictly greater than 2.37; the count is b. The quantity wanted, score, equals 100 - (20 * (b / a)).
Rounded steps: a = 2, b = 8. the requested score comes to 20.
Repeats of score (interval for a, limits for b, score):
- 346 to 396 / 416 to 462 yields 95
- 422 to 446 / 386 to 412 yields 20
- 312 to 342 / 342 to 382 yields 20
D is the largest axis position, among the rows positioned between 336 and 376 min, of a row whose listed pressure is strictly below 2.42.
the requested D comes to 374 min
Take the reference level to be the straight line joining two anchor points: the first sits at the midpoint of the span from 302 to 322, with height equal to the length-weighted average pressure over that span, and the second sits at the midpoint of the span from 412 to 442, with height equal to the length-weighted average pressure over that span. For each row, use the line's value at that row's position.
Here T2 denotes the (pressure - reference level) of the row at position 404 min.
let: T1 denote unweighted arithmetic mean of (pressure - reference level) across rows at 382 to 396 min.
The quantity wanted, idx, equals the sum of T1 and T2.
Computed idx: 0.11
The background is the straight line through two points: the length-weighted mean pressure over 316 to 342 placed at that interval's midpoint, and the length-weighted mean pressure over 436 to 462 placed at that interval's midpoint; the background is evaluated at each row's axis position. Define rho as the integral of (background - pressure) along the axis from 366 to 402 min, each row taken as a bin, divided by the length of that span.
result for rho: -0.212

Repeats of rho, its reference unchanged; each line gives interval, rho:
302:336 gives -0.032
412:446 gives -0.176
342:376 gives -0.185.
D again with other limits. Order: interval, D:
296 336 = 334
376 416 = 414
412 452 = 449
